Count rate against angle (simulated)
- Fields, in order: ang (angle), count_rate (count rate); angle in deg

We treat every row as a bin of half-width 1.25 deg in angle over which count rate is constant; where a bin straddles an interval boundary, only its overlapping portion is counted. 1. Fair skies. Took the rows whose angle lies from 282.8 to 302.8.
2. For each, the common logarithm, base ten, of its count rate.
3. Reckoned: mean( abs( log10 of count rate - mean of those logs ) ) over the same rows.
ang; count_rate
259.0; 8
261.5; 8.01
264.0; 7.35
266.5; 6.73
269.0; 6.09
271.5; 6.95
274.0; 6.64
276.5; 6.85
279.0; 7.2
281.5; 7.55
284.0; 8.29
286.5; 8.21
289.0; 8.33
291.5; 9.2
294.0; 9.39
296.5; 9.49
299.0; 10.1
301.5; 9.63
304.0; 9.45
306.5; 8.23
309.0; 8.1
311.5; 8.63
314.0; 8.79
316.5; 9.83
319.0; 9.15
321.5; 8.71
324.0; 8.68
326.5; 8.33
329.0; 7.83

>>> 0.0293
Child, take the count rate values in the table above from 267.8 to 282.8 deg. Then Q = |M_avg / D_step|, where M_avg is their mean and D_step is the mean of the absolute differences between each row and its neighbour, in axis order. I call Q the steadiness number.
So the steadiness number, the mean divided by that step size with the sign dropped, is 17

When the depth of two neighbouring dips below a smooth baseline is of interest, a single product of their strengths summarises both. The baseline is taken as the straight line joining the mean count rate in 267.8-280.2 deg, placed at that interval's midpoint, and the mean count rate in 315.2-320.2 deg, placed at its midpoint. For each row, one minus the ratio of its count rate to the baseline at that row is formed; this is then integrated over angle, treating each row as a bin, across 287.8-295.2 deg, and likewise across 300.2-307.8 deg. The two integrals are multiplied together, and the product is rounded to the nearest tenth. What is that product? 0.5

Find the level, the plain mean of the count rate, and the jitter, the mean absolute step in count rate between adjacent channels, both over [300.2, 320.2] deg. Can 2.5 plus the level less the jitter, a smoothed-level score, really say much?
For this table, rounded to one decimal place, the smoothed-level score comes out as 10.9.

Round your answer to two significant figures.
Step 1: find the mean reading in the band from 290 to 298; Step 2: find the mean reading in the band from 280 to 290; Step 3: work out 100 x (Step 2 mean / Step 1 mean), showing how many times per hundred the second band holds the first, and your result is 86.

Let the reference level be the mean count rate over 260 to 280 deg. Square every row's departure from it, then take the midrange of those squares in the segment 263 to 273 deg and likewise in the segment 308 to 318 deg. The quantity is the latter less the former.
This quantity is 4.3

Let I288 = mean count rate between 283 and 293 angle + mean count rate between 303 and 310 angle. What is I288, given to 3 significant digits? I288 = 17.1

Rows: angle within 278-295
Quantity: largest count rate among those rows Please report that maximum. 9.39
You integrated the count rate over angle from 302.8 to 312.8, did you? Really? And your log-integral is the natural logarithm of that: 4.45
